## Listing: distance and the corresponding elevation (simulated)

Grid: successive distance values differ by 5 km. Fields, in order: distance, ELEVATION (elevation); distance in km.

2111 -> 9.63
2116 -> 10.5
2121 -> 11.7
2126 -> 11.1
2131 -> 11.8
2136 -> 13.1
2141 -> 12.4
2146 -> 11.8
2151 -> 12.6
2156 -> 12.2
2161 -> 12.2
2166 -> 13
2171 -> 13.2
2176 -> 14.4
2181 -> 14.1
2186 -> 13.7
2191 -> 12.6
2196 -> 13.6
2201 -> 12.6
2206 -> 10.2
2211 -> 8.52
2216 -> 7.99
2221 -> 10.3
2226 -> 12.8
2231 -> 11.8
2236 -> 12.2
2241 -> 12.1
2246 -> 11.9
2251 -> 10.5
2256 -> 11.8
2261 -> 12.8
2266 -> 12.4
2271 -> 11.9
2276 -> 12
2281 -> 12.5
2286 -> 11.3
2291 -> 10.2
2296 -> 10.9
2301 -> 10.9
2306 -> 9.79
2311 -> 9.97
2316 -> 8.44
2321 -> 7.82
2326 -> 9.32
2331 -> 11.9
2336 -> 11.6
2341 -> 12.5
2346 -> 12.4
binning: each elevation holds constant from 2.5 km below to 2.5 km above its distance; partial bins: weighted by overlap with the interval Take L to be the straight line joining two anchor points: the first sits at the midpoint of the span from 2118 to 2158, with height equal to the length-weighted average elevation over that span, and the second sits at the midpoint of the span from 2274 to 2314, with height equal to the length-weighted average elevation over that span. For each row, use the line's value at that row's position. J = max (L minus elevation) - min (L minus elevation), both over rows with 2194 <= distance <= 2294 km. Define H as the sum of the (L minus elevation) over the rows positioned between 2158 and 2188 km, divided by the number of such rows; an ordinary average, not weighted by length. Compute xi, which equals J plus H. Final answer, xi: 3.8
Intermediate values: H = -1.63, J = 5.5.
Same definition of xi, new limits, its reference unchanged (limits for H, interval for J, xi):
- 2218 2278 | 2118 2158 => 1.4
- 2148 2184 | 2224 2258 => 0.9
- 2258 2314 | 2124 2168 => 1.8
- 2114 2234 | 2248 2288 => 2.2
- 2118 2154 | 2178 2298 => 5.9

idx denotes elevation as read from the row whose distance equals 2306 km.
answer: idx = 9.79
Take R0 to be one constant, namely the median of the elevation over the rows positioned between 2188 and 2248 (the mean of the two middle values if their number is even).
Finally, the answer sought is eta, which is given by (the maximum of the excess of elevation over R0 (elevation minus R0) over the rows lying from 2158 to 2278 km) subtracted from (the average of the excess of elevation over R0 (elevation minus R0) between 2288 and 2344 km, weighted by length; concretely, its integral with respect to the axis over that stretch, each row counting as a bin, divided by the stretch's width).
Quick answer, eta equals -4.07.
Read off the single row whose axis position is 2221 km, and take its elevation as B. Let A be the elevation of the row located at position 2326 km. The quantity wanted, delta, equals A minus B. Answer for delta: -1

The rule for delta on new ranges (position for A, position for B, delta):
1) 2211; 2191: -4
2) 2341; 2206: 2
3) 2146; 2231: 0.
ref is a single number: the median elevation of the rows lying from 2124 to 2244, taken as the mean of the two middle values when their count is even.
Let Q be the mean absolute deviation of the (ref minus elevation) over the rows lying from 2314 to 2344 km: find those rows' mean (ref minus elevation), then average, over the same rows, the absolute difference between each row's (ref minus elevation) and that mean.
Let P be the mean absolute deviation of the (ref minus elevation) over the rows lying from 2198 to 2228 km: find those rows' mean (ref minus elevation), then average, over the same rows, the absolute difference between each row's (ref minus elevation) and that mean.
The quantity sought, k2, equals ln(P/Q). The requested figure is -0.1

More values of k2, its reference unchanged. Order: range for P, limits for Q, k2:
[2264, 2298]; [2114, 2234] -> -0.6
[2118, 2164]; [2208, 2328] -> -1.1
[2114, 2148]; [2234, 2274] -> 0.3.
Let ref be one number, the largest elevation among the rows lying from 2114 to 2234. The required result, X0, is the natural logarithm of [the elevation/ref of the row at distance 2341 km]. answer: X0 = -0.14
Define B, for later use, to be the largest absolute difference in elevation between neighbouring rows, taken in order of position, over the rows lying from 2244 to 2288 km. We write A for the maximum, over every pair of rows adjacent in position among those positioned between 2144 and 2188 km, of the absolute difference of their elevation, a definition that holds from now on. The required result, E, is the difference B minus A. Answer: 0.2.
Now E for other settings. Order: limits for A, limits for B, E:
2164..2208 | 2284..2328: -0.9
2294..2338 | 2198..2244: -0.1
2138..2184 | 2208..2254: 1.3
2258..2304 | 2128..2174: 0.1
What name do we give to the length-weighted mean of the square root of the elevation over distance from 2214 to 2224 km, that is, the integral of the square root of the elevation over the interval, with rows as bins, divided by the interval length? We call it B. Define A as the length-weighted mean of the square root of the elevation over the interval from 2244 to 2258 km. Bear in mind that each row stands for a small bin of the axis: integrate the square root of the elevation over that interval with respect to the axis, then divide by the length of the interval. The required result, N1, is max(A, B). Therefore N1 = 3.37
